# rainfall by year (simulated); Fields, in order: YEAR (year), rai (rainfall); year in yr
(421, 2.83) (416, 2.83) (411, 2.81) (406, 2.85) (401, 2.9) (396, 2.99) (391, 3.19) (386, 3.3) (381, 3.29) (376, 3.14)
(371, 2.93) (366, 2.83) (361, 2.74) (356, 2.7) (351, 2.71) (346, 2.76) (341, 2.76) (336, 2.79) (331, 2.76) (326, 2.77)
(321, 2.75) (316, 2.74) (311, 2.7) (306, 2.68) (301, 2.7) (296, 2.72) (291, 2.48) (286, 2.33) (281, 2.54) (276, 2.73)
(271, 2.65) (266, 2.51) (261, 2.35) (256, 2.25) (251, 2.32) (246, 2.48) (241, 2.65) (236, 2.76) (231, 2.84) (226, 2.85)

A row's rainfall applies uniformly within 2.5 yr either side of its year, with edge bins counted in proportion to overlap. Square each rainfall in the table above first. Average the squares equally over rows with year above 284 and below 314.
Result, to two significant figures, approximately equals 6.8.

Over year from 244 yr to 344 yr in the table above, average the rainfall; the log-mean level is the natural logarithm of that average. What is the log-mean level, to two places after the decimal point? 0.96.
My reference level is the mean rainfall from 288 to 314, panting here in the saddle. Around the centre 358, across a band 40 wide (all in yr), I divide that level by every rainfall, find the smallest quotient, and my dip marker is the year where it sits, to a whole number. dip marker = 376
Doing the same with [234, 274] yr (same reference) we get 236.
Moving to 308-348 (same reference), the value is 336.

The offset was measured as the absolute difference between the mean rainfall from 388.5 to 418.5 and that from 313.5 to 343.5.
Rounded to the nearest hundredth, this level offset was 0.17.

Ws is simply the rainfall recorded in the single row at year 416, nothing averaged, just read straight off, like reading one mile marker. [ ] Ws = 2.83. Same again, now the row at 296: 2.72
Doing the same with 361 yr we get 2.74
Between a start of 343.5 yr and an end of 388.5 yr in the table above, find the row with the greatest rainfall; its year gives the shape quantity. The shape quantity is 386 yr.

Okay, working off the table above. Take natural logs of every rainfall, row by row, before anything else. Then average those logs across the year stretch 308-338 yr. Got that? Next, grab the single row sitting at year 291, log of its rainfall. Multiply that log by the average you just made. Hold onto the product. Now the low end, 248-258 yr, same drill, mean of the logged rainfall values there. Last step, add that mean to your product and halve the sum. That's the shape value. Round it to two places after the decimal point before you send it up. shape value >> 0.87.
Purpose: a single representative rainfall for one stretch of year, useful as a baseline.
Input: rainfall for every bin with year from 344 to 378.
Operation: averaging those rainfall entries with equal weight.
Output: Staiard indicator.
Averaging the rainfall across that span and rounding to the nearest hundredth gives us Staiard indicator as 2.83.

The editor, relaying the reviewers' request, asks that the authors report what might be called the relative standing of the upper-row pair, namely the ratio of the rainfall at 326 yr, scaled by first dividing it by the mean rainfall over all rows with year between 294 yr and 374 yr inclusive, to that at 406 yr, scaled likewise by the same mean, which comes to 0.97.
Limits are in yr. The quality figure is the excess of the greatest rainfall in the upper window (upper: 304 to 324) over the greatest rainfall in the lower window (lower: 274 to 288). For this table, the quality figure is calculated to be 0.02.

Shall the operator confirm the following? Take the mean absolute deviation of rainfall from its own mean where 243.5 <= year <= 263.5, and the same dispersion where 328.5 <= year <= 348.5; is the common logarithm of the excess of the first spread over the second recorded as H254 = -1.3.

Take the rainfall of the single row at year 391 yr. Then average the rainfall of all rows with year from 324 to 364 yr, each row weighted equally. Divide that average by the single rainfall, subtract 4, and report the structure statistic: -3.14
